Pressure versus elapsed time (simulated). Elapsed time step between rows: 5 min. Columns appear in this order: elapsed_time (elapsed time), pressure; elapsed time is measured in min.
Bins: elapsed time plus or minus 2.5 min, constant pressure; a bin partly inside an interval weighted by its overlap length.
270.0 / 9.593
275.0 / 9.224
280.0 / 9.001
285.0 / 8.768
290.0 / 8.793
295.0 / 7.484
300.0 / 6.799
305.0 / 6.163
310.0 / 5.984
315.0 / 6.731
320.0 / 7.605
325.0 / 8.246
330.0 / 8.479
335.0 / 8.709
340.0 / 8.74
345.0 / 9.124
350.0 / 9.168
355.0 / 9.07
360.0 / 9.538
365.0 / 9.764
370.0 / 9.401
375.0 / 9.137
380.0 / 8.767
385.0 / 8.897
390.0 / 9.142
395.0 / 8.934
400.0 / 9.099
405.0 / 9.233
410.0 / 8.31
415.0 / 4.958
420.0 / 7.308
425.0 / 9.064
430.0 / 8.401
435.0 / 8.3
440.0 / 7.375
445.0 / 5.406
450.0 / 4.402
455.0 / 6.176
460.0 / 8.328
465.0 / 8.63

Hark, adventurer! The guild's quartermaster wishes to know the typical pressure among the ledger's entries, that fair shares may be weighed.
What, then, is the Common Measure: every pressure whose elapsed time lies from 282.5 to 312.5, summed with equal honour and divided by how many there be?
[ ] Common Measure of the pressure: 7.3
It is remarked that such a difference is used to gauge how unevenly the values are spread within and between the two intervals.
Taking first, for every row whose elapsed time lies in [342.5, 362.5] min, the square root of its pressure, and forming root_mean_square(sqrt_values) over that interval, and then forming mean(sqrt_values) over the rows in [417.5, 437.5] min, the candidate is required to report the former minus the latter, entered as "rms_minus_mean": 0.16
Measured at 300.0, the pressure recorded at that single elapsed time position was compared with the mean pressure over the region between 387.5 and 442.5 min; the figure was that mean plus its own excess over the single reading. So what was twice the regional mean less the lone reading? 10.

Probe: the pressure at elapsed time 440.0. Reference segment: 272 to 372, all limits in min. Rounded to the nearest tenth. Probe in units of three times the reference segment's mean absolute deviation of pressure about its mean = 2.6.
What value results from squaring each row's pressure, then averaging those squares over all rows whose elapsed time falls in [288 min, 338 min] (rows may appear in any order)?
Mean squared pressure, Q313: 57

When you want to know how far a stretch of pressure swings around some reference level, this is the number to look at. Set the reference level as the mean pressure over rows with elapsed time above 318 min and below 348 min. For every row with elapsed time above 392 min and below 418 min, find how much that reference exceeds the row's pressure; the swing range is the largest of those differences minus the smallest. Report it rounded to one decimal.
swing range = 4.3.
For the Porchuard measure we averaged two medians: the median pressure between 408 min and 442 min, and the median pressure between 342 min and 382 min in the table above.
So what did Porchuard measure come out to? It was 8.7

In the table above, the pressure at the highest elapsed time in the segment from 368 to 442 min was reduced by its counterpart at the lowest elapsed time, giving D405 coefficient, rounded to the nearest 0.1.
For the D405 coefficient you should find -2.0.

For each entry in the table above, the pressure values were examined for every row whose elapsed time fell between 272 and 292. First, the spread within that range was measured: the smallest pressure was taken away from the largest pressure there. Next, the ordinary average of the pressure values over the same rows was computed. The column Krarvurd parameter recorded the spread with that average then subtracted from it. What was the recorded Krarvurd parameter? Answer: -8.5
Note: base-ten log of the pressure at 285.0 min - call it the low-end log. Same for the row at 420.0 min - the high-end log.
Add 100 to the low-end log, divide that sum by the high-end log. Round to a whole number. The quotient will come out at 117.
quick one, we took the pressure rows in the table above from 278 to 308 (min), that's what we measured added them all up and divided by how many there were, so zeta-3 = 7.8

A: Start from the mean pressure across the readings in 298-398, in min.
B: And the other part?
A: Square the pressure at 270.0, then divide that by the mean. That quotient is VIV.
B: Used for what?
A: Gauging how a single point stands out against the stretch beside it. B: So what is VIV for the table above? 11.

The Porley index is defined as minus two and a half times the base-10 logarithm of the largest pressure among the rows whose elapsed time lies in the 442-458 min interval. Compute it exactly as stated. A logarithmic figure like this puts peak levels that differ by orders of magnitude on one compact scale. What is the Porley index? -1.98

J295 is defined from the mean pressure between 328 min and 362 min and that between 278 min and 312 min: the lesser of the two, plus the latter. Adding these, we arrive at 15.1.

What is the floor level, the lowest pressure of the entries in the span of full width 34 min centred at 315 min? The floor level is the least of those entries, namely 5.984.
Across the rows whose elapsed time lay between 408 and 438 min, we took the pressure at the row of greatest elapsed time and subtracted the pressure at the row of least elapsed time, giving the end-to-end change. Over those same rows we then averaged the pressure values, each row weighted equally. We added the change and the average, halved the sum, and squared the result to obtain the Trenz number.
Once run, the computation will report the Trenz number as 15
